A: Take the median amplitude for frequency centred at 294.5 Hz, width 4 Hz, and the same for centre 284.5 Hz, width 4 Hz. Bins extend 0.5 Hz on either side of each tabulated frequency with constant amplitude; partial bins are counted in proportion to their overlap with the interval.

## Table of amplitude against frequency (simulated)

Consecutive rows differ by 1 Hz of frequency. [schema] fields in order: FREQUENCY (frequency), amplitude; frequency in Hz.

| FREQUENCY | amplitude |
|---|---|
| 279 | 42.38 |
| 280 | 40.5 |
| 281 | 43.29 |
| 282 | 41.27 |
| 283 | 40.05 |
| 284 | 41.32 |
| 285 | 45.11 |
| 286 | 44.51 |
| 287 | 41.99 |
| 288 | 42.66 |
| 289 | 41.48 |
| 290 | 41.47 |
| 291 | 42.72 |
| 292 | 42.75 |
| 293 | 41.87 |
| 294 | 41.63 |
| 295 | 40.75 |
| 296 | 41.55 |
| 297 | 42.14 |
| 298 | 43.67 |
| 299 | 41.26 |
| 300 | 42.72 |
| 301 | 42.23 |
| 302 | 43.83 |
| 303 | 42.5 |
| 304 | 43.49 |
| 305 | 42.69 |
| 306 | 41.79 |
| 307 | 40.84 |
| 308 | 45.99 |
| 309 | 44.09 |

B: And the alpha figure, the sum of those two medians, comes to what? 84.5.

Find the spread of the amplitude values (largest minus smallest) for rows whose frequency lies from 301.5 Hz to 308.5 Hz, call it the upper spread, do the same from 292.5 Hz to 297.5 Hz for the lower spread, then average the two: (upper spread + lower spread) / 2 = 3.27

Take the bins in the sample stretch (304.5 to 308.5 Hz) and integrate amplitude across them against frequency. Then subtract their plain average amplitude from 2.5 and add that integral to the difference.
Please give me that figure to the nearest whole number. 131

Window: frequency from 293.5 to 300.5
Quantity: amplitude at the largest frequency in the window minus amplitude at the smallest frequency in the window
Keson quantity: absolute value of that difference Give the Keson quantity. 1.1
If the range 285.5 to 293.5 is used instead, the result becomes 2.6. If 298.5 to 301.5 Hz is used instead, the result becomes 1.0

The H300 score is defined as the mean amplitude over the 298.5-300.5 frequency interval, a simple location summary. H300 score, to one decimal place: 42.0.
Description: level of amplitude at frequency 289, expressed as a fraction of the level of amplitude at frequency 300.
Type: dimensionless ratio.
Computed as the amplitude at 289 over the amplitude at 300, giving 0.97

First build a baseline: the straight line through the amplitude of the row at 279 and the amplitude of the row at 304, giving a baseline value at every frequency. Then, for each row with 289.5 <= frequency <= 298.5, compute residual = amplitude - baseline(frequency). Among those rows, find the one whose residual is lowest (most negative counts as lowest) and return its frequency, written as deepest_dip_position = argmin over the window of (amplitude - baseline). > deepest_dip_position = 295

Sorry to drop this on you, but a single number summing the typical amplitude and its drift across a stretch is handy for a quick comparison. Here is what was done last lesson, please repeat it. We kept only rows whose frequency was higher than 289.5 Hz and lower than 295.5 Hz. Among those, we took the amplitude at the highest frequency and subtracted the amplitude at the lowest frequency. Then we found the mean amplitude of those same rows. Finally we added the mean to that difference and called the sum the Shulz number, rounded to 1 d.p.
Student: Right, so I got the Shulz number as 41.1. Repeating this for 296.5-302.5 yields 44.3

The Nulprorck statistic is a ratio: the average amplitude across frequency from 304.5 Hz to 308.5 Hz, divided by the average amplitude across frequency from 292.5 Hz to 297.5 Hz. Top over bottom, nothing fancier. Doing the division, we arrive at 1.03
